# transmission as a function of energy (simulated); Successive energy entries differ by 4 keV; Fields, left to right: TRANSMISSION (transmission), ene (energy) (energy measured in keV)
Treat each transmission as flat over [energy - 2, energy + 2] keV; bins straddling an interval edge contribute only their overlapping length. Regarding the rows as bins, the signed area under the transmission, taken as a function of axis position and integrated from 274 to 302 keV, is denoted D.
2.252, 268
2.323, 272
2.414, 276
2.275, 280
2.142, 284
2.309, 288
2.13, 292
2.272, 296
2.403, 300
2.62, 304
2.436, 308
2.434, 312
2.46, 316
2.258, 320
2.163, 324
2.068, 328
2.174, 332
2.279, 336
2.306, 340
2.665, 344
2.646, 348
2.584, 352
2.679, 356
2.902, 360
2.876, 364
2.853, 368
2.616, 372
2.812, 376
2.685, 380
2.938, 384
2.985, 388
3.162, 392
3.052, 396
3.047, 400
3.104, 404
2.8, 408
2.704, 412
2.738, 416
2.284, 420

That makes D 64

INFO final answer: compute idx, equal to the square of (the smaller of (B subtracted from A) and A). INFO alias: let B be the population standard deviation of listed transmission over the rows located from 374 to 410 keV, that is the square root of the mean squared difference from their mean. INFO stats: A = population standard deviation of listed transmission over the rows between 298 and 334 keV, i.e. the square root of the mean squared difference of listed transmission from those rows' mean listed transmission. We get 0.0003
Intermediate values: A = 0.168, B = 0.150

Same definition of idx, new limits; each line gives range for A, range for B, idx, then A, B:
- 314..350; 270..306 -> 0.0035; 0.199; 0.141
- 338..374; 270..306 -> 0.0011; 0.174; 0.141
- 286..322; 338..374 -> 0.0015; 0.135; 0.174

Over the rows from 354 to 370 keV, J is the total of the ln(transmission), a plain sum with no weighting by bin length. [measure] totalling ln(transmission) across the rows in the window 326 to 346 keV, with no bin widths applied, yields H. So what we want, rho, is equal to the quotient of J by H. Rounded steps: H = 4.1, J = 4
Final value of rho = 1.00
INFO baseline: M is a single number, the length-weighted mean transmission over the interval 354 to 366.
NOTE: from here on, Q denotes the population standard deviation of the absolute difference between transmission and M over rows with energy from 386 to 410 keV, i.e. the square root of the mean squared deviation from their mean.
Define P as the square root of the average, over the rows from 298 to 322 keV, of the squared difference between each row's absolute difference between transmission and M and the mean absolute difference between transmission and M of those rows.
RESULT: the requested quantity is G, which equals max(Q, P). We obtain 0.11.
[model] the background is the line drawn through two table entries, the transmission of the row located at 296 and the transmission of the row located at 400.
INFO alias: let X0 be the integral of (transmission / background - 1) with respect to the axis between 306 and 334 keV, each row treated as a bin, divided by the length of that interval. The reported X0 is -0.066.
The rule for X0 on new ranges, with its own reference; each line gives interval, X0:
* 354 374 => 0.003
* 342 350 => 0.004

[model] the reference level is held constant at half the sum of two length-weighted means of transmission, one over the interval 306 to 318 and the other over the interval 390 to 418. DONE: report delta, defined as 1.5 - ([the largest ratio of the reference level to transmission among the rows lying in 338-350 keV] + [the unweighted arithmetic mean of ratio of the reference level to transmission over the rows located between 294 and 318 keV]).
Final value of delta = -0.78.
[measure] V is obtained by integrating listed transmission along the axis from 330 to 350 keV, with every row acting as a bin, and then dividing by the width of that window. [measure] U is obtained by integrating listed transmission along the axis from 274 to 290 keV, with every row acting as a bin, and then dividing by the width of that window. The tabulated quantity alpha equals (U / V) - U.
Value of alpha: -1.34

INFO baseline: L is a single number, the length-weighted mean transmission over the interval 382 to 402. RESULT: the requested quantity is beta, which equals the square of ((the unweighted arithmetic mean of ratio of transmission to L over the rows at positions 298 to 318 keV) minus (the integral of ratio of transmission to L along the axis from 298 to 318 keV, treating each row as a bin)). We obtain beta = 239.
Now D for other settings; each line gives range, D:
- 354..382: 78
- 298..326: 67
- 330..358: 69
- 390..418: 82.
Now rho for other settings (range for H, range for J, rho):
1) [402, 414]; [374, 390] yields 1.33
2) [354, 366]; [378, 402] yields 2.10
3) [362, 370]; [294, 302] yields 0.81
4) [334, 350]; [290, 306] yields 0.95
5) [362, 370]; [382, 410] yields 3.67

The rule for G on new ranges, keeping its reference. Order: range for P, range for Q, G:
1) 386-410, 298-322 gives 0.11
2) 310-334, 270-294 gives 0.14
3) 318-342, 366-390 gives 0.08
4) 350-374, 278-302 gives 0.09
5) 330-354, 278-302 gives 0.20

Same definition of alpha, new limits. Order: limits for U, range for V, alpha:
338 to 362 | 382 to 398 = -1.76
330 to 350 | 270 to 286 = -1.36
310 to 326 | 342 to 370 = -1.48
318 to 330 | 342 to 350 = -1.35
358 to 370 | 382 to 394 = -1.93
